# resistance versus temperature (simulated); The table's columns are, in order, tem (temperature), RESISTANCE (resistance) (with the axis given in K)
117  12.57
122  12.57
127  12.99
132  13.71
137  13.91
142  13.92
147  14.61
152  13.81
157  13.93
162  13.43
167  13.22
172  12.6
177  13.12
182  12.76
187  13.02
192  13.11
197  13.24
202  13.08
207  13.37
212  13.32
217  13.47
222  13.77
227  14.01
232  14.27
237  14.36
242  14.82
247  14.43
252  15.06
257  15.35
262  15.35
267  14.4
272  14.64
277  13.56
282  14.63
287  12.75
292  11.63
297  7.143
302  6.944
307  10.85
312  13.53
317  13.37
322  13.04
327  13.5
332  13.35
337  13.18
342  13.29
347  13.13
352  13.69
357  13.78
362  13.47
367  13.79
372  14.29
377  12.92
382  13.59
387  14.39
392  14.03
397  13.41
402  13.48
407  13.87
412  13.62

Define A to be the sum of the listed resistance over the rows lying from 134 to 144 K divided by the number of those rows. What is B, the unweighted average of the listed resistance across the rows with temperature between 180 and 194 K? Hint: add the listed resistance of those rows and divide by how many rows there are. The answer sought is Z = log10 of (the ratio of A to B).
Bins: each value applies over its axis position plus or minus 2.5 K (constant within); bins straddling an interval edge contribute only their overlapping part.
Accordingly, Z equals 0.031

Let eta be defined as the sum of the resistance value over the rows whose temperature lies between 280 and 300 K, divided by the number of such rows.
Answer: 11.5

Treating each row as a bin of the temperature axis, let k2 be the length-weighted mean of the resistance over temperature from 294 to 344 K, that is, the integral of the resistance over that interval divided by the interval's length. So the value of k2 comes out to 11.8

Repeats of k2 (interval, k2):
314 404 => 13.5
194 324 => 13.2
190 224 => 13.3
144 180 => 13.5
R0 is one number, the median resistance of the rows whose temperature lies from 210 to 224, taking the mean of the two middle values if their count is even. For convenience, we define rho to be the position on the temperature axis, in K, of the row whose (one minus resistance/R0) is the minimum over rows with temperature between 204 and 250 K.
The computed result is 242 K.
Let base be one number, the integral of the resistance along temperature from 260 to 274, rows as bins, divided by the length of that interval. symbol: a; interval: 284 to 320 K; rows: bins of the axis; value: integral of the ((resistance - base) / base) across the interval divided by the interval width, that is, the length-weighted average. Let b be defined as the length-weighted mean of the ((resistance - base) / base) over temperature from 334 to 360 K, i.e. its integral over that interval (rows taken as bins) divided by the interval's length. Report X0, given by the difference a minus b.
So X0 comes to -0.17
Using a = -0.26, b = -0.093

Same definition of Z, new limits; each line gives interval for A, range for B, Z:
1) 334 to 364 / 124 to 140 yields -0.004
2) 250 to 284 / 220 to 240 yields 0.018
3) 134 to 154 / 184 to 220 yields 0.027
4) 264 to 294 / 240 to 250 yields -0.032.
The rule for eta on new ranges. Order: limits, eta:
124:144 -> 13.6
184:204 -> 13.1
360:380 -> 13.6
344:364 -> 13.5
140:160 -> 14.1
